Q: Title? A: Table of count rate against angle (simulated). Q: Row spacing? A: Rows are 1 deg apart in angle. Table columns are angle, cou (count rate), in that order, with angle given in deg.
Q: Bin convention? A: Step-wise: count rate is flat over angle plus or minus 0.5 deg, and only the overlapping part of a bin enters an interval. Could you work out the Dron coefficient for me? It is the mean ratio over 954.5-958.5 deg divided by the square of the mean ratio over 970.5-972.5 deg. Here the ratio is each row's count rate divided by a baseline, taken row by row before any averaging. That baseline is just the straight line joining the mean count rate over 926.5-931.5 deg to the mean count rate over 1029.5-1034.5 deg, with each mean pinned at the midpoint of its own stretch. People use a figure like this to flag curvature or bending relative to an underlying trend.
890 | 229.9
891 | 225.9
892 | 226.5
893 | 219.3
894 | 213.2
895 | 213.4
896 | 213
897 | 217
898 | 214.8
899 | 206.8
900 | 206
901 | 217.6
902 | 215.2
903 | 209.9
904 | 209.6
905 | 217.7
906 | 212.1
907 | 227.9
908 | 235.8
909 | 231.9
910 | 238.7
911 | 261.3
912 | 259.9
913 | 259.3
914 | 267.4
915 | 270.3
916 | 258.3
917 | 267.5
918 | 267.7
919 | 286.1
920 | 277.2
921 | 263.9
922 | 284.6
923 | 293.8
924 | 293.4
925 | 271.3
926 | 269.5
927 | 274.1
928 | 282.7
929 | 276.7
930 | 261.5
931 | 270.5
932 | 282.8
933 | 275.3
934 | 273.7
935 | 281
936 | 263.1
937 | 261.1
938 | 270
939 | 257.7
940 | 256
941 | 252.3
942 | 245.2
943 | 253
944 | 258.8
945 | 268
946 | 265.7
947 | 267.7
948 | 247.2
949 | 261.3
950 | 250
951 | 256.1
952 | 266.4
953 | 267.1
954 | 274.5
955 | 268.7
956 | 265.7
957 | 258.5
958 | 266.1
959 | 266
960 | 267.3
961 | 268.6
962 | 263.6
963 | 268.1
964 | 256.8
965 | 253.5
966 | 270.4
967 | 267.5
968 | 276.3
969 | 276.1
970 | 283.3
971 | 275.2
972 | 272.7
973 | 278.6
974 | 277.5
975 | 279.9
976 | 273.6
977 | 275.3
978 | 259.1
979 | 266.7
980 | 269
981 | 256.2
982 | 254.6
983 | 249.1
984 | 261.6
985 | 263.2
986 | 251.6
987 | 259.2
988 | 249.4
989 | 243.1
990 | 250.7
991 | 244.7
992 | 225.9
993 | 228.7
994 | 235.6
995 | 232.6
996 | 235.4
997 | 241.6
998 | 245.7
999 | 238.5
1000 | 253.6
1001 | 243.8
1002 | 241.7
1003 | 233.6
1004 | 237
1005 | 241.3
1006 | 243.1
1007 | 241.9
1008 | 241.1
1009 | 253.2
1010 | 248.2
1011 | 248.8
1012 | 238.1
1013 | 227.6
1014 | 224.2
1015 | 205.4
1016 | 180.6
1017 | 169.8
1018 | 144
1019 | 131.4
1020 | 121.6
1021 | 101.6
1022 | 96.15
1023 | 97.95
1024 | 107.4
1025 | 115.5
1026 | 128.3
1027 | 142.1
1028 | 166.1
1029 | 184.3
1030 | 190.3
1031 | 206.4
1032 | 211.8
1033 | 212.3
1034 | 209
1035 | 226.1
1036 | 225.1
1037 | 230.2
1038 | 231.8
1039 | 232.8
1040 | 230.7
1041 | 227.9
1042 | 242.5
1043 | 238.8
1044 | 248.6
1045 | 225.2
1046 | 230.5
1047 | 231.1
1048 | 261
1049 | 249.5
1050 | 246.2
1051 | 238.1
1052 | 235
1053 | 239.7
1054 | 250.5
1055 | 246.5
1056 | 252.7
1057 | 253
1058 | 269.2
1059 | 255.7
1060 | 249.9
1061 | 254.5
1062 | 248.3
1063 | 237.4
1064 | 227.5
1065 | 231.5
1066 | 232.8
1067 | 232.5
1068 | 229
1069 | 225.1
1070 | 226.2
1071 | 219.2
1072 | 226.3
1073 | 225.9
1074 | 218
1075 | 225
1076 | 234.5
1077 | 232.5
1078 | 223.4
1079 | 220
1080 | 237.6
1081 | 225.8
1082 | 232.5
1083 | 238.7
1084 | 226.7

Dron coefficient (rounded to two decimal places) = 0.83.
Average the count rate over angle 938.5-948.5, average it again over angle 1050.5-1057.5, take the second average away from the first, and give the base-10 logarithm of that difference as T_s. 1.08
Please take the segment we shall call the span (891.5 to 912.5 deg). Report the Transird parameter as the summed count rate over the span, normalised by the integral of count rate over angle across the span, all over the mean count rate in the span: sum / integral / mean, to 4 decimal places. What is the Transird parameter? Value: 0.0045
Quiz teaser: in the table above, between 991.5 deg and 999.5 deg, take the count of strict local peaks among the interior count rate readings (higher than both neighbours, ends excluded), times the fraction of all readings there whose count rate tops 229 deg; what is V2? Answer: 1.5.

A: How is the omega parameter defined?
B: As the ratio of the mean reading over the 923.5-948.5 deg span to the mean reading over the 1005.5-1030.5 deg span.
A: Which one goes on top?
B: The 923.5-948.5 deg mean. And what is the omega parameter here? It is 1.50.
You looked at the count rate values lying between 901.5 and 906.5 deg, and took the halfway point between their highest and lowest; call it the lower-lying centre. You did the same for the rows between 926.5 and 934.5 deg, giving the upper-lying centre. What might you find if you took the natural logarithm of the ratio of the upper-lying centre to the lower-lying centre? 0.24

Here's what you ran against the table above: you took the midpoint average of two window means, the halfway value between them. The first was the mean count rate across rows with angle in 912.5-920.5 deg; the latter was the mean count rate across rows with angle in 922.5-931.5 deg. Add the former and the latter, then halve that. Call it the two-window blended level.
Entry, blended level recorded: 273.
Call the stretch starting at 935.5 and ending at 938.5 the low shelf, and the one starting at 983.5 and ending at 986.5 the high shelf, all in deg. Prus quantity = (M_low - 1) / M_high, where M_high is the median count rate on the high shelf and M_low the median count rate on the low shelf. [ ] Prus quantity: 1.00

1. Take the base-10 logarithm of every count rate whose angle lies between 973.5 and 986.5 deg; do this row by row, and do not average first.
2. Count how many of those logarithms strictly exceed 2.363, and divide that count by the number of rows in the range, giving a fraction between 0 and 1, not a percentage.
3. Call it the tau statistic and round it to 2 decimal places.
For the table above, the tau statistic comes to 1.00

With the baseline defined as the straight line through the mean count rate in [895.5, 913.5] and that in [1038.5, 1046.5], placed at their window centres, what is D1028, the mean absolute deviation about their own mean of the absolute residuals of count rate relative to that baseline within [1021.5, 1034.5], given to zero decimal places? 41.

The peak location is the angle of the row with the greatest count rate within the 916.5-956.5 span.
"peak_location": 923 deg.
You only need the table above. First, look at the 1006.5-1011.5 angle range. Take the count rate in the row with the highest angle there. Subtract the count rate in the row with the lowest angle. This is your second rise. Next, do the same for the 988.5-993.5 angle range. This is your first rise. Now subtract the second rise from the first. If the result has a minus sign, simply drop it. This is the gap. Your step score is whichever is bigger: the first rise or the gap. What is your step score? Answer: 21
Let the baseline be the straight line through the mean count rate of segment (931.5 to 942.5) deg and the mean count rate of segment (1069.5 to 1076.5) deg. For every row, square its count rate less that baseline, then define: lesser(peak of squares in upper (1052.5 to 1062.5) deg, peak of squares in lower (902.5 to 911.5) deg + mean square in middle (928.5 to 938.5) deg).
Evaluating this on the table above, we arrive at 1580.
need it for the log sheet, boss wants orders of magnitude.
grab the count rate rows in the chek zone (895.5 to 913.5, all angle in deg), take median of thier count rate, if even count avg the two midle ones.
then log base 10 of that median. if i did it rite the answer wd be 2.34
